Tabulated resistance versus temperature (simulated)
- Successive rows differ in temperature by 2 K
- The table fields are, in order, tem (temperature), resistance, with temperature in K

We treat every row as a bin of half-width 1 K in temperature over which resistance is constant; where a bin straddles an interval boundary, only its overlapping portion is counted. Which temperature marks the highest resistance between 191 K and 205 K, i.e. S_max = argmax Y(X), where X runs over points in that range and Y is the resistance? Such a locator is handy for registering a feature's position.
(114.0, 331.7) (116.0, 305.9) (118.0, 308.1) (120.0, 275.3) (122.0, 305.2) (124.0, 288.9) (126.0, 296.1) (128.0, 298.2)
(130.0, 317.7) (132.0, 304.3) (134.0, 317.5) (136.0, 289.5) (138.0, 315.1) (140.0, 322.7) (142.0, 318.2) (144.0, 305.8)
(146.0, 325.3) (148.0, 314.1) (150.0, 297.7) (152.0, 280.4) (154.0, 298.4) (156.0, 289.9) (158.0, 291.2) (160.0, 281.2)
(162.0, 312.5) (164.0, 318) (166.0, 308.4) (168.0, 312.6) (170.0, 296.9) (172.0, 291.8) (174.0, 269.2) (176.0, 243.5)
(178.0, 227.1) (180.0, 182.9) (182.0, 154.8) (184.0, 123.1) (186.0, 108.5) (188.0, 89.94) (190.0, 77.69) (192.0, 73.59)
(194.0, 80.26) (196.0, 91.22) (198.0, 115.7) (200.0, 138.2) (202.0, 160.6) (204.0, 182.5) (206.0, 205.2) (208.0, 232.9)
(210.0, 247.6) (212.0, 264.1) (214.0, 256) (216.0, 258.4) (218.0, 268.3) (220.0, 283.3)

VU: 204.0 K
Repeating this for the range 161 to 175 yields 164.0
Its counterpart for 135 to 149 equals 146.0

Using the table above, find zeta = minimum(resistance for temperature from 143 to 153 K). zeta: 280.4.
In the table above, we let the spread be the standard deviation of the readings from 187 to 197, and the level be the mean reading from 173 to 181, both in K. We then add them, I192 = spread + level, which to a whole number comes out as 238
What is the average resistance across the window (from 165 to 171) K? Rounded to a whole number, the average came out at 306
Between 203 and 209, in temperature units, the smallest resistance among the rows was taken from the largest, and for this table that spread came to 50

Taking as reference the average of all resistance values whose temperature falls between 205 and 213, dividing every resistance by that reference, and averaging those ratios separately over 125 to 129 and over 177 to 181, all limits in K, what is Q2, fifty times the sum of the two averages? 106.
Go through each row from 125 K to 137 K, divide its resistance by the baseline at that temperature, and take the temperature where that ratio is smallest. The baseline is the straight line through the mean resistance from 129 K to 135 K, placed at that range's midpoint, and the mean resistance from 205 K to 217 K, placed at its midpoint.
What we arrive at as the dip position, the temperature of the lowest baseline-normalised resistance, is 126.0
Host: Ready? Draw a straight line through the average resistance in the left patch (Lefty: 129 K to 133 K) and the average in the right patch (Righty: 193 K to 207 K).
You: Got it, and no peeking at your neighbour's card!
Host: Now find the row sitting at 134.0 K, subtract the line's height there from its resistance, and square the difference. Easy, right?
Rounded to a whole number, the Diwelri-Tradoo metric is 195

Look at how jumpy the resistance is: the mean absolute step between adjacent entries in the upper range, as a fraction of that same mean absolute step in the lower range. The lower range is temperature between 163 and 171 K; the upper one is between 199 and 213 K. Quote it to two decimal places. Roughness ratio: 2.13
